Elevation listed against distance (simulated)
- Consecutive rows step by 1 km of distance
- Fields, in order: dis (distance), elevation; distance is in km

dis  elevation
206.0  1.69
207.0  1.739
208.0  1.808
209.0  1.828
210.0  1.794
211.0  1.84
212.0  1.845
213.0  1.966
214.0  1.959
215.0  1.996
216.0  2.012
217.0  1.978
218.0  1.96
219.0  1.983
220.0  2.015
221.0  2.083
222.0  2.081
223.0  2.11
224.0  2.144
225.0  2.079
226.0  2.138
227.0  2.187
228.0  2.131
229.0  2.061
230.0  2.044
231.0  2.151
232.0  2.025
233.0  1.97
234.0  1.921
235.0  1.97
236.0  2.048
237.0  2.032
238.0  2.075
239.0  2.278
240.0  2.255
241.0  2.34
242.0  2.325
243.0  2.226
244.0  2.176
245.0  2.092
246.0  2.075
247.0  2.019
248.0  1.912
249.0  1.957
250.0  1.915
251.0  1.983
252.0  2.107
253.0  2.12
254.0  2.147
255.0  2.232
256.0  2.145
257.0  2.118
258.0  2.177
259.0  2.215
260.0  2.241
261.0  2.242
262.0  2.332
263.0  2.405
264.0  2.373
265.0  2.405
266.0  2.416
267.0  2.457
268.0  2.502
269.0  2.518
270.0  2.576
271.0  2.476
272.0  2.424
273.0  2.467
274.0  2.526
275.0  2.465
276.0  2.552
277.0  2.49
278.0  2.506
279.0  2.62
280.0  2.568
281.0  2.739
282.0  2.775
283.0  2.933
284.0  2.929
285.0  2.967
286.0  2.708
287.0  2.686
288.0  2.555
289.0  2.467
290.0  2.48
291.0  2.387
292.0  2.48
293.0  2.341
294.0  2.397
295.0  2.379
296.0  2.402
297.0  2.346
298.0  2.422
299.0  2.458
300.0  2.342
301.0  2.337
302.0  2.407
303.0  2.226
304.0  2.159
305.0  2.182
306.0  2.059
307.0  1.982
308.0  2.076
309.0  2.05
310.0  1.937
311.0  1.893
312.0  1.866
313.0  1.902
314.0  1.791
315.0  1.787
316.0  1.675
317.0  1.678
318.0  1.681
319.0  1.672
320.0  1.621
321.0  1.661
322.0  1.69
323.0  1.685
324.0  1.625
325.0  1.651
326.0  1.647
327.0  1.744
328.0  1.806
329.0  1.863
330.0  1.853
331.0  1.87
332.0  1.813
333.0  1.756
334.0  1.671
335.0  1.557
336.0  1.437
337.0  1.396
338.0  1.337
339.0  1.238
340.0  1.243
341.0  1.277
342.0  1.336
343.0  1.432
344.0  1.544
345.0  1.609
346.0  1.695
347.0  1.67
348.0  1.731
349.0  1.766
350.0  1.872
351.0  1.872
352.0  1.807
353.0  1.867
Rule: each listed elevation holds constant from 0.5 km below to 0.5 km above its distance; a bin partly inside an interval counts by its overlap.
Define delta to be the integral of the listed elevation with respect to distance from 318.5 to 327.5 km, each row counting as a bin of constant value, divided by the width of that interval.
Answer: 1.7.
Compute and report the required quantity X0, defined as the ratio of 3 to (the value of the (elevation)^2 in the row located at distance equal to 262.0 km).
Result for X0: 0.6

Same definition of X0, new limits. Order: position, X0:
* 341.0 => 1.8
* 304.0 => 0.6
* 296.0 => 0.5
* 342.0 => 1.7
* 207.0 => 1.0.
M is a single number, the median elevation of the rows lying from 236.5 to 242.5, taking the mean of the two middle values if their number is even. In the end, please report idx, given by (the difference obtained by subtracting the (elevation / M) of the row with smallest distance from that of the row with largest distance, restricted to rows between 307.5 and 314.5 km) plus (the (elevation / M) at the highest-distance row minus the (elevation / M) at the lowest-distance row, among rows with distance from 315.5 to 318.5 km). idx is -0.12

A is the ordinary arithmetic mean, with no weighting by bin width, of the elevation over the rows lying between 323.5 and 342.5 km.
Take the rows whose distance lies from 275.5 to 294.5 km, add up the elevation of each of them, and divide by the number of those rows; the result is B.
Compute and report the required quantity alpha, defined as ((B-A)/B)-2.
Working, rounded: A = 1.6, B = 2.61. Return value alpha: -1.6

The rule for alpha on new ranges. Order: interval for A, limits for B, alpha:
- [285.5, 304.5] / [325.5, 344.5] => -2.5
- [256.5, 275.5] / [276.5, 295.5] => -1.9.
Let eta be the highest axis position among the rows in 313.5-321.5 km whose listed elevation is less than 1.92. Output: 321.0 km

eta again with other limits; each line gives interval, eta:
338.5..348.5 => 348.0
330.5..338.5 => 338.0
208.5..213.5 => 212.0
